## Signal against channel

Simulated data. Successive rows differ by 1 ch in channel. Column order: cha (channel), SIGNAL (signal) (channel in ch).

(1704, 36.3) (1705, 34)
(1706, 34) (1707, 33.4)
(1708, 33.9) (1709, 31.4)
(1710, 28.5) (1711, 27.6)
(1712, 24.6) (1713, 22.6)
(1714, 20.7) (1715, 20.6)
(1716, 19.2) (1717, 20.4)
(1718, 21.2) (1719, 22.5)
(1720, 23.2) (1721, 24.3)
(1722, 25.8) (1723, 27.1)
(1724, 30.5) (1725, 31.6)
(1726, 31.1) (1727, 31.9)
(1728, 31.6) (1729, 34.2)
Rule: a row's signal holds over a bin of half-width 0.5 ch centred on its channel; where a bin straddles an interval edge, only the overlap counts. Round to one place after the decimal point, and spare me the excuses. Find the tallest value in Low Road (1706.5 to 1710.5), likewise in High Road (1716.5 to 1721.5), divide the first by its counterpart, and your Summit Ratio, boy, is 1.4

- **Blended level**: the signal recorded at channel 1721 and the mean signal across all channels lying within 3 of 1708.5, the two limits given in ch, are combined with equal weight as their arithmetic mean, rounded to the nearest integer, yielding 28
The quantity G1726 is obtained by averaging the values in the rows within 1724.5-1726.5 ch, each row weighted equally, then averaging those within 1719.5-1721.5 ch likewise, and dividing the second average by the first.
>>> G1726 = 0.76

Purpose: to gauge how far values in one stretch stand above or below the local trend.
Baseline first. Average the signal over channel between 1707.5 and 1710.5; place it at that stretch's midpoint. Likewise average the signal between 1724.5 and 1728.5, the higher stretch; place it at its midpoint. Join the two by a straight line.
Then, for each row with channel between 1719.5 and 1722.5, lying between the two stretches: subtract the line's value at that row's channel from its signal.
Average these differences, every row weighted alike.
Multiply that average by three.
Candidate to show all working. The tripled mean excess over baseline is -21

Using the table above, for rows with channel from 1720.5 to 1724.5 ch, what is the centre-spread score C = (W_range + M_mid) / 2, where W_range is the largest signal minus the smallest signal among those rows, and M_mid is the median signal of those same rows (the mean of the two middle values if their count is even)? 16.3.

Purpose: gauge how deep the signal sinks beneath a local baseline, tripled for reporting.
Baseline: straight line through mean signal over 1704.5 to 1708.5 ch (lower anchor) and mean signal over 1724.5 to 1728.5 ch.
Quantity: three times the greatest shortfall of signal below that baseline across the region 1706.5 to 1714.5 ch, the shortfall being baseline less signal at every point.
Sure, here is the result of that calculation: 37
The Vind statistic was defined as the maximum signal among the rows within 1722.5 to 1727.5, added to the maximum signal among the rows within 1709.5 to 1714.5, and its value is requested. 60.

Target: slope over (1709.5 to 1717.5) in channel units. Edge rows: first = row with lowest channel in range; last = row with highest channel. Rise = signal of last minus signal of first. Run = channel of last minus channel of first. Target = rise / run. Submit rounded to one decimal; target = -1.2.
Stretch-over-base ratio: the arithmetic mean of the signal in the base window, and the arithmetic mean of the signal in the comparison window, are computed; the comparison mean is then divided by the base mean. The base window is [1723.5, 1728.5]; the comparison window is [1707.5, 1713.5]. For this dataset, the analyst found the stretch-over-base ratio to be 0.90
